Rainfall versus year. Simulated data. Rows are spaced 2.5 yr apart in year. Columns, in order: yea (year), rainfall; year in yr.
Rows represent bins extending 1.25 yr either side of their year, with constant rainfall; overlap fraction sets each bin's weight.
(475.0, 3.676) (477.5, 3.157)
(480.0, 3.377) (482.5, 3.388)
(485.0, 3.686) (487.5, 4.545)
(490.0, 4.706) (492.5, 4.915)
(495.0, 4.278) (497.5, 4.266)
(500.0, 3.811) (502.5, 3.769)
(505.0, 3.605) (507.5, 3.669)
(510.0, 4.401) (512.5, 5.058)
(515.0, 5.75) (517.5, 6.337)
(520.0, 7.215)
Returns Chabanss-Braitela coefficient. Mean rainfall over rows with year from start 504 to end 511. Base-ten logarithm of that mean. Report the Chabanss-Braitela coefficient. 0.59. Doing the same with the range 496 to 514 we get 0.61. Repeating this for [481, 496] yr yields 0.63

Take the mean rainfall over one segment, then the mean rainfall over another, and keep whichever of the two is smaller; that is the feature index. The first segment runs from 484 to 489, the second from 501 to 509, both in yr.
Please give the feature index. 3.7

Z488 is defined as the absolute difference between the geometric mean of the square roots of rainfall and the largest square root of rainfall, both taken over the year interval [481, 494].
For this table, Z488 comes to 0.167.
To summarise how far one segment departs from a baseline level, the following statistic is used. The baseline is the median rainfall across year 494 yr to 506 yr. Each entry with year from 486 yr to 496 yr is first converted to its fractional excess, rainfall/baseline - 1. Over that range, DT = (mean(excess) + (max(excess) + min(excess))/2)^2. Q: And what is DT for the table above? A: 0.17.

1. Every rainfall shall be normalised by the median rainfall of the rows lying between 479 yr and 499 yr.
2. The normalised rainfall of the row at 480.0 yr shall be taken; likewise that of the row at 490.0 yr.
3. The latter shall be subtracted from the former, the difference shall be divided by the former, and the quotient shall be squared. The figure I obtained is 0.15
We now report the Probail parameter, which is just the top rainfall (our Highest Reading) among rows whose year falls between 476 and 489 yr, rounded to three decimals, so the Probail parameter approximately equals 4.545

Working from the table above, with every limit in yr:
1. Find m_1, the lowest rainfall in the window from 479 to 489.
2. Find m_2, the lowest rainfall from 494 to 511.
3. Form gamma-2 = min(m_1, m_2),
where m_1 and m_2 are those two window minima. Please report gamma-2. 3.38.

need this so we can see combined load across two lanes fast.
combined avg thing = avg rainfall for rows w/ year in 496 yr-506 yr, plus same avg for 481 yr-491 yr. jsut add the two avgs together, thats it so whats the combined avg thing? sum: 7.9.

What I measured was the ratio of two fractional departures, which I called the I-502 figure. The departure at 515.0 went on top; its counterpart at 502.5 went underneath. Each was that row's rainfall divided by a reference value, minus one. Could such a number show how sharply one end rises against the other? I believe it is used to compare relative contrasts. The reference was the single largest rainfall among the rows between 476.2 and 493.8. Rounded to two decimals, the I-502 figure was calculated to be -0.73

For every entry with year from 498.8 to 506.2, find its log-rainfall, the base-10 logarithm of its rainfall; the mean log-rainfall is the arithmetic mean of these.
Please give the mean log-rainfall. 0.57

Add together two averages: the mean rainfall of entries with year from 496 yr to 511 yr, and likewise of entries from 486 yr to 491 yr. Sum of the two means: 8.5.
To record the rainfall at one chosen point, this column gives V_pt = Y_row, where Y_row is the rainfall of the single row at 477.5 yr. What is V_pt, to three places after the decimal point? 3.157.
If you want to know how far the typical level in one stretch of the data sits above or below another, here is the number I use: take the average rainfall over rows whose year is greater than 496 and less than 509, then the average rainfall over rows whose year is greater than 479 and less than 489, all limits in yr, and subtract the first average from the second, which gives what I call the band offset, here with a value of -0.1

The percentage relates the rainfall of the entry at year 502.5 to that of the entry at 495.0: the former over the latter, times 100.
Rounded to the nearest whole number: 88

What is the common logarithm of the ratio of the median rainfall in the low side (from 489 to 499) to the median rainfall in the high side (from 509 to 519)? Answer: -0.080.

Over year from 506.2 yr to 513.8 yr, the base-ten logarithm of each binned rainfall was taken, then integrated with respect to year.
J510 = 4.8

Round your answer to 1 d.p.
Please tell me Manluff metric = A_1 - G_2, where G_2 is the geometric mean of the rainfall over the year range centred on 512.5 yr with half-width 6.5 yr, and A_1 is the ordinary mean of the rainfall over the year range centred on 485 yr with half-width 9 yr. -1.0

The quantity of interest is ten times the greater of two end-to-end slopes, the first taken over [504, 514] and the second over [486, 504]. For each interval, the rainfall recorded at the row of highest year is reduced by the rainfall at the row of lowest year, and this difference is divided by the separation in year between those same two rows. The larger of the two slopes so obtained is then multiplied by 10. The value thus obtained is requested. 1.9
